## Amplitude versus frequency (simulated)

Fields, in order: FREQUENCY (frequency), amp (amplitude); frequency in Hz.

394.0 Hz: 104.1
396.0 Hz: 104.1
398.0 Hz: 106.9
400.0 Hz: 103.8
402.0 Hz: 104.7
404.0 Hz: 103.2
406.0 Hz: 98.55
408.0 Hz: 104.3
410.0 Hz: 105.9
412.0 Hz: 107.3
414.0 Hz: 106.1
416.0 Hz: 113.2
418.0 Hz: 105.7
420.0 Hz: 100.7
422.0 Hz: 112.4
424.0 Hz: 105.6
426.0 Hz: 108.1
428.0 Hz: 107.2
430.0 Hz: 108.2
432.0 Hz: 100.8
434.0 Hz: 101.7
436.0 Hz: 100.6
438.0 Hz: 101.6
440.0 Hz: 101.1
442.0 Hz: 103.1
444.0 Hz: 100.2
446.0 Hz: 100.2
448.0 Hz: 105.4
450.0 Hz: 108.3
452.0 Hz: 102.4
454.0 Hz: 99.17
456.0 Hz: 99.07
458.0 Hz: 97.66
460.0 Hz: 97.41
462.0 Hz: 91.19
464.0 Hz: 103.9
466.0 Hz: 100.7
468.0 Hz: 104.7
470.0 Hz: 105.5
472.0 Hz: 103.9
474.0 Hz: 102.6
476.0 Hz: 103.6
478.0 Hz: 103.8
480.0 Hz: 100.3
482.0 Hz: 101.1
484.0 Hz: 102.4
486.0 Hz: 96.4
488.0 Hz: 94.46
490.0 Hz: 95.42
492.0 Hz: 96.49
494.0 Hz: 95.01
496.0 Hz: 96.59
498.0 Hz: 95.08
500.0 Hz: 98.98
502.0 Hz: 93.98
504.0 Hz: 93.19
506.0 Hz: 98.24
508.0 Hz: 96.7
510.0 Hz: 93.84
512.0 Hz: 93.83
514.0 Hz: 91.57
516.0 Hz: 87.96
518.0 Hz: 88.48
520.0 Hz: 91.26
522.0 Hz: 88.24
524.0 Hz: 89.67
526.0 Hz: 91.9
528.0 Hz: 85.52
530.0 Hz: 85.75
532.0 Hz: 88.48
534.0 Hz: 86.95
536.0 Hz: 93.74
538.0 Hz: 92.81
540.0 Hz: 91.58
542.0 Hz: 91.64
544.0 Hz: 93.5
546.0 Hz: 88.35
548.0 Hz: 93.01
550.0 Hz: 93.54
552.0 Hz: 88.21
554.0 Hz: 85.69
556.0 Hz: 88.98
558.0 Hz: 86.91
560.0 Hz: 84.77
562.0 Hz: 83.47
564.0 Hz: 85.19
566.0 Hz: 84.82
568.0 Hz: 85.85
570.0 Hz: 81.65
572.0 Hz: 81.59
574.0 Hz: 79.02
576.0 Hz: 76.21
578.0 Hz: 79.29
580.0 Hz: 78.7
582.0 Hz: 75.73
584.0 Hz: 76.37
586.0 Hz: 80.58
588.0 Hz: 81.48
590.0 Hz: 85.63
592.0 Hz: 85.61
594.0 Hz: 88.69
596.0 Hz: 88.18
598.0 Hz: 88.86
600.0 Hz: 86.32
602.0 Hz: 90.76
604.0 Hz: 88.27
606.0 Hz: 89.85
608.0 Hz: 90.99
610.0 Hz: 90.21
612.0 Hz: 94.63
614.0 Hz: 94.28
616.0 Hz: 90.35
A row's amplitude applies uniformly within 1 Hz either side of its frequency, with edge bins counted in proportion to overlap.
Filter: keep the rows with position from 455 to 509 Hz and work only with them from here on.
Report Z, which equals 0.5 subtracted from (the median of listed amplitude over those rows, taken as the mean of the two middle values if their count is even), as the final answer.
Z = 98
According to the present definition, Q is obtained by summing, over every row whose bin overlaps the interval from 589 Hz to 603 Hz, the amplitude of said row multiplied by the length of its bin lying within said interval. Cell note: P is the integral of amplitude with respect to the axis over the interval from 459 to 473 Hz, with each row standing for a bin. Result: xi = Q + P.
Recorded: 2643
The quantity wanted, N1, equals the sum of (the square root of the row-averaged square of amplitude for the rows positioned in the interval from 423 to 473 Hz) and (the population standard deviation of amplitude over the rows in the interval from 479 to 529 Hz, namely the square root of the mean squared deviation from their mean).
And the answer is 107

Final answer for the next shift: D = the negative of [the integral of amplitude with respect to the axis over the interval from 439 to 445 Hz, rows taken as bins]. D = -609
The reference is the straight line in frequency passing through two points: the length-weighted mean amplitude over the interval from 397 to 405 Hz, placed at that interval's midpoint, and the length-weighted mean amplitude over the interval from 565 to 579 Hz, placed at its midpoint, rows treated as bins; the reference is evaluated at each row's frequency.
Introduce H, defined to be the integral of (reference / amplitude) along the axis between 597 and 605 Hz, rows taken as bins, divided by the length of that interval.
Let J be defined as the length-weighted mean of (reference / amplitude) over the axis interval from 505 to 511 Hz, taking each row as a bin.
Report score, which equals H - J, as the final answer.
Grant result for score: -0.063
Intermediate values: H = 0.87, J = 0.94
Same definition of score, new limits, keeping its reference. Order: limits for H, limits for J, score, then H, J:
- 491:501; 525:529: -0.036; 0.95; 0.99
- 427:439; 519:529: -0.013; 0.97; 0.98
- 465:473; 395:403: -0.081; 0.92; 1.00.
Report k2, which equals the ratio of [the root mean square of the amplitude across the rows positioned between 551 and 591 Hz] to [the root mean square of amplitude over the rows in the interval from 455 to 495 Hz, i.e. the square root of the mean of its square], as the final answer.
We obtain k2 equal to 0.83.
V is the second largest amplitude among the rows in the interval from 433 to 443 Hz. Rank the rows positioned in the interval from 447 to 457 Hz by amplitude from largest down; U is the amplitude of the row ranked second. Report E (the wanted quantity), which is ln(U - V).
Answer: 1.3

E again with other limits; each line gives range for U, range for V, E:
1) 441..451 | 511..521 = 2.6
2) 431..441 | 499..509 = 1.2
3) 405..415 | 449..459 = 1.3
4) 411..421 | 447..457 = 0.6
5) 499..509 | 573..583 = 3.0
